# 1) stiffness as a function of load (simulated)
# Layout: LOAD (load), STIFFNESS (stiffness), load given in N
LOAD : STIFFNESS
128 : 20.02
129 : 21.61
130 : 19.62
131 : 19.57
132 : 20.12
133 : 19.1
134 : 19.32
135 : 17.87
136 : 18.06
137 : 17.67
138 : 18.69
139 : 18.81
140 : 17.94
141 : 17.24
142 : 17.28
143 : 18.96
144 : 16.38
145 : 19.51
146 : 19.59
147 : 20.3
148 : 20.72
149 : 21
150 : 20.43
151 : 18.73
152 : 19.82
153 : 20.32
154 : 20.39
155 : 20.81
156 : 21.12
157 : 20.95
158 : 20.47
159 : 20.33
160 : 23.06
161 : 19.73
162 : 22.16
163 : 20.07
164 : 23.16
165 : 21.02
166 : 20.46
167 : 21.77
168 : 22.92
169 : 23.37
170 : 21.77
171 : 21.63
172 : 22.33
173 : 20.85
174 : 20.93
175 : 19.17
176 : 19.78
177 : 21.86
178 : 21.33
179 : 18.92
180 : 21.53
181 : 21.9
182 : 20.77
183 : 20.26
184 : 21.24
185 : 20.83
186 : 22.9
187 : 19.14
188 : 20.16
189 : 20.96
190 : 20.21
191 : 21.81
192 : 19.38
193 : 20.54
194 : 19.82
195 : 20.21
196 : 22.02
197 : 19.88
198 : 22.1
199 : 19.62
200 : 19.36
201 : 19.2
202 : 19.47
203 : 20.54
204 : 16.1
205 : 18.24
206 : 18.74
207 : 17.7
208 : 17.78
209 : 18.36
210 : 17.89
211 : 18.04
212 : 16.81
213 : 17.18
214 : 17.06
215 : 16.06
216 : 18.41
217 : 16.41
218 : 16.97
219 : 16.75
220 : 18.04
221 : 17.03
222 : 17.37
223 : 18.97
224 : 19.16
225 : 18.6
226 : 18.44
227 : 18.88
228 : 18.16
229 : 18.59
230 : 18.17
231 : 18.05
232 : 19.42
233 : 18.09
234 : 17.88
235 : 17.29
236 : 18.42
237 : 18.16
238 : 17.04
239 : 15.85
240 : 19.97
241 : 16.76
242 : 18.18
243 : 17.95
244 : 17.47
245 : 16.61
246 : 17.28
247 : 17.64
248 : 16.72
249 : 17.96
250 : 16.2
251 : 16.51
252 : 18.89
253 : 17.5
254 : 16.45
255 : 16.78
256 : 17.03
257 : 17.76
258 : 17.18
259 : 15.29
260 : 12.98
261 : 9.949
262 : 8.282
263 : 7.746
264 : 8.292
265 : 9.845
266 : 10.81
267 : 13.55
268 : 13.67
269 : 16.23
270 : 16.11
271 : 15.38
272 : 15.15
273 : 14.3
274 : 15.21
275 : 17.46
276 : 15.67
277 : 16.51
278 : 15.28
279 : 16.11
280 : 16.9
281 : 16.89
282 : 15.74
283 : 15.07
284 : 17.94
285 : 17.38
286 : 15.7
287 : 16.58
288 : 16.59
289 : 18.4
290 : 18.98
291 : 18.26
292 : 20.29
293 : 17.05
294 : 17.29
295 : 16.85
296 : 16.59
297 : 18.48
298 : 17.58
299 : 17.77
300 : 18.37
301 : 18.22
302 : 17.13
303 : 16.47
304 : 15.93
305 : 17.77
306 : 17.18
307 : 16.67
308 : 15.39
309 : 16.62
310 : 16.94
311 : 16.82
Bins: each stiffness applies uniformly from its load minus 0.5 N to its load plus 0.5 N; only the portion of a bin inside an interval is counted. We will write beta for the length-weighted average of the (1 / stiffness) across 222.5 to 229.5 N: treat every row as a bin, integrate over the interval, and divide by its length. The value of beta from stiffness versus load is 0.054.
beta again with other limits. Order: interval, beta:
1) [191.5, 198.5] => 0.049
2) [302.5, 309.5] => 0.060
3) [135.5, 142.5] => 0.056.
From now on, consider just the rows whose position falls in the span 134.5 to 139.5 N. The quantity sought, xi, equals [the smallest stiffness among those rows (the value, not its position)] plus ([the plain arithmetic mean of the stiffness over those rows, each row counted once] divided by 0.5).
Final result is 54.1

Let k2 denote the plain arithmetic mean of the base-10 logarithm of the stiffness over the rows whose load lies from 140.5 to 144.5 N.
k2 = 1.24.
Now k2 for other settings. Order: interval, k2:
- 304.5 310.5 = 1.22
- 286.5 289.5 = 1.23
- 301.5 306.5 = 1.23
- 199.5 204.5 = 1.28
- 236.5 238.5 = 1.25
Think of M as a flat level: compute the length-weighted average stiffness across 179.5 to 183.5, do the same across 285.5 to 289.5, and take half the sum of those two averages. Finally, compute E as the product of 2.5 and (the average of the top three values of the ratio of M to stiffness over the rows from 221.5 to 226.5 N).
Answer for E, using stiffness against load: 2.6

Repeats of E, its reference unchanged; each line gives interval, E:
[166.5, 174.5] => 2.2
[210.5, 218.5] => 2.9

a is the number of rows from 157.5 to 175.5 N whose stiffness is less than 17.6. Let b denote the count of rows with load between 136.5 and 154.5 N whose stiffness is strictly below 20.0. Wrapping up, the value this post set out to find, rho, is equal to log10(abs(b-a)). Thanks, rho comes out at 1.1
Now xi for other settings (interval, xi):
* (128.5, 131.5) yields 60.1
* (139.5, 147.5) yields 53.2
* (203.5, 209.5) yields 51.7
